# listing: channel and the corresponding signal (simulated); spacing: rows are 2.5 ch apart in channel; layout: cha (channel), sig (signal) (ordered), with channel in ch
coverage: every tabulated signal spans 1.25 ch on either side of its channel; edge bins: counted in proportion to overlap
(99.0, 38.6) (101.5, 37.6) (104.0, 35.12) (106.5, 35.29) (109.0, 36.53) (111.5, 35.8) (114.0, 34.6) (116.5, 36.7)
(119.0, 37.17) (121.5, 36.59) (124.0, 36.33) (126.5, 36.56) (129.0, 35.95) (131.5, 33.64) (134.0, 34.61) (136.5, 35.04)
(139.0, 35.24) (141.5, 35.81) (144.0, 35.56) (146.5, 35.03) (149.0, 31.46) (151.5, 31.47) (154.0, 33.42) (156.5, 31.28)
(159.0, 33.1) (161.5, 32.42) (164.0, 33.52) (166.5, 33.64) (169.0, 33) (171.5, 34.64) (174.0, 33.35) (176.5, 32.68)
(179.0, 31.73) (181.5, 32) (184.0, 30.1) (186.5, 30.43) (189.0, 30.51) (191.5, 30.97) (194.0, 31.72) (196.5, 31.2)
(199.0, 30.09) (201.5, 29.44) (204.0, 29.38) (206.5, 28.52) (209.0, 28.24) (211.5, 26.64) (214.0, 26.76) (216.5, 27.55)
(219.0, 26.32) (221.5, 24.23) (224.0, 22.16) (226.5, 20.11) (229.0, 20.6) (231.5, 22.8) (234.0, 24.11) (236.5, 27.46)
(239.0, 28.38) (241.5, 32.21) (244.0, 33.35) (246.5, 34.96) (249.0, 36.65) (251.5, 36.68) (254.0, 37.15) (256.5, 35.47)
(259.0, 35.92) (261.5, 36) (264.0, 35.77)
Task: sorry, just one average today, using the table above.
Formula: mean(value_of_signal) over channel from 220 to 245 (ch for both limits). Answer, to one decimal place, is 25.5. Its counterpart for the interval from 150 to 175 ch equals 33.0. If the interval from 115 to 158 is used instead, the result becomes 34.8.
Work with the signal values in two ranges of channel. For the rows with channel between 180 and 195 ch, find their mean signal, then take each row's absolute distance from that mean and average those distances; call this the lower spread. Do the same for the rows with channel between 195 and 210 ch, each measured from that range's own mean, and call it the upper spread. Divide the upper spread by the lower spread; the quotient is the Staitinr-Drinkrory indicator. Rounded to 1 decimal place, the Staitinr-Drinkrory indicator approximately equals 1.3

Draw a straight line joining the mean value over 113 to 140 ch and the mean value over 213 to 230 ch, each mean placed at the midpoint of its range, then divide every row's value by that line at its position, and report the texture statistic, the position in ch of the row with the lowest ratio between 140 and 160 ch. 149.0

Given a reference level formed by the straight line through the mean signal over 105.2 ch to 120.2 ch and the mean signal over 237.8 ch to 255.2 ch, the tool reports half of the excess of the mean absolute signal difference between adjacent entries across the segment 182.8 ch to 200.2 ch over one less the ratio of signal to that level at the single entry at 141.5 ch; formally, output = 0.27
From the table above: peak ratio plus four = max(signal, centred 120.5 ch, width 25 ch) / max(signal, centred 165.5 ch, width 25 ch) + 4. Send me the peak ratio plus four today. 5.07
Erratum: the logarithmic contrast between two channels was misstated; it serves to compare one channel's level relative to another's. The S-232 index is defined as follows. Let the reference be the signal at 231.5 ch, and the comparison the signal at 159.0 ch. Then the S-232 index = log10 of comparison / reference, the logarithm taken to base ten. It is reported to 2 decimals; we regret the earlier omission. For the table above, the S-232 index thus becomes 0.16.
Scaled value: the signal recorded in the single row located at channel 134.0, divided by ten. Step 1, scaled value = 3.46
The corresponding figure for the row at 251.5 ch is 3.67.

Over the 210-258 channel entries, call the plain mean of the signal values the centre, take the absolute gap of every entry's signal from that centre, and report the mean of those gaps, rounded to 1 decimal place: 4.9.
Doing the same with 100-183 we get 1.6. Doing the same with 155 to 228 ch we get 2.7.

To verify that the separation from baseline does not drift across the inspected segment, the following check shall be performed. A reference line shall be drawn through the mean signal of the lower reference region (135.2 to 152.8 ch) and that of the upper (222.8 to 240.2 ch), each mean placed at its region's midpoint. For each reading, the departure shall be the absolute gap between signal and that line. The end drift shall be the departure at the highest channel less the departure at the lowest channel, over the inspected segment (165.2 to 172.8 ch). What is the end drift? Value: 1.6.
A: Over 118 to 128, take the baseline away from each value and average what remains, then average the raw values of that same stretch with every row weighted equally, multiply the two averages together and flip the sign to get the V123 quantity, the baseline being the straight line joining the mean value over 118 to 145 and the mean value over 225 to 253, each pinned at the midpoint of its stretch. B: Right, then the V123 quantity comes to -16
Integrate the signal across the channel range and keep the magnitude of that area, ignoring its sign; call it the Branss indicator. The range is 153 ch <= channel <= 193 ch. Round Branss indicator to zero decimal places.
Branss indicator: 1292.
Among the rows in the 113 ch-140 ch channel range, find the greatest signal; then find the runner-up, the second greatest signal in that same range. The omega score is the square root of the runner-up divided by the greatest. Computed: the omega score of 0.994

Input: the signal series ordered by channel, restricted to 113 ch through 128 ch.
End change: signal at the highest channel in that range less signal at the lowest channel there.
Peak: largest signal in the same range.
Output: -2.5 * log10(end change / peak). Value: 3.2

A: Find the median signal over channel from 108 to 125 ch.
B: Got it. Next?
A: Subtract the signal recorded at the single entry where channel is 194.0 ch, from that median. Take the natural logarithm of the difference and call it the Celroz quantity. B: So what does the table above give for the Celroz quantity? 1.6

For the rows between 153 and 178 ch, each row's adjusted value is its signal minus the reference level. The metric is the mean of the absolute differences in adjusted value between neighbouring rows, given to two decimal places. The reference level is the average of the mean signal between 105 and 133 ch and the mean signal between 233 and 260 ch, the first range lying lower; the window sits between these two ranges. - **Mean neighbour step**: 1.12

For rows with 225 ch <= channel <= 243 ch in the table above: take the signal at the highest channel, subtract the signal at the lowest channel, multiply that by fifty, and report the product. 605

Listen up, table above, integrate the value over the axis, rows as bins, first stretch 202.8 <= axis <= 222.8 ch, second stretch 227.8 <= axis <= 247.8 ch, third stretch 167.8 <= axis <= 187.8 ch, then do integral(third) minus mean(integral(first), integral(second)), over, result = 93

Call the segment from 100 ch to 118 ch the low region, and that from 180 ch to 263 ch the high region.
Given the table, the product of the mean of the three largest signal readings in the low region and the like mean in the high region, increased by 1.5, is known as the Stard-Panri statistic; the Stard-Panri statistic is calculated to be 1362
